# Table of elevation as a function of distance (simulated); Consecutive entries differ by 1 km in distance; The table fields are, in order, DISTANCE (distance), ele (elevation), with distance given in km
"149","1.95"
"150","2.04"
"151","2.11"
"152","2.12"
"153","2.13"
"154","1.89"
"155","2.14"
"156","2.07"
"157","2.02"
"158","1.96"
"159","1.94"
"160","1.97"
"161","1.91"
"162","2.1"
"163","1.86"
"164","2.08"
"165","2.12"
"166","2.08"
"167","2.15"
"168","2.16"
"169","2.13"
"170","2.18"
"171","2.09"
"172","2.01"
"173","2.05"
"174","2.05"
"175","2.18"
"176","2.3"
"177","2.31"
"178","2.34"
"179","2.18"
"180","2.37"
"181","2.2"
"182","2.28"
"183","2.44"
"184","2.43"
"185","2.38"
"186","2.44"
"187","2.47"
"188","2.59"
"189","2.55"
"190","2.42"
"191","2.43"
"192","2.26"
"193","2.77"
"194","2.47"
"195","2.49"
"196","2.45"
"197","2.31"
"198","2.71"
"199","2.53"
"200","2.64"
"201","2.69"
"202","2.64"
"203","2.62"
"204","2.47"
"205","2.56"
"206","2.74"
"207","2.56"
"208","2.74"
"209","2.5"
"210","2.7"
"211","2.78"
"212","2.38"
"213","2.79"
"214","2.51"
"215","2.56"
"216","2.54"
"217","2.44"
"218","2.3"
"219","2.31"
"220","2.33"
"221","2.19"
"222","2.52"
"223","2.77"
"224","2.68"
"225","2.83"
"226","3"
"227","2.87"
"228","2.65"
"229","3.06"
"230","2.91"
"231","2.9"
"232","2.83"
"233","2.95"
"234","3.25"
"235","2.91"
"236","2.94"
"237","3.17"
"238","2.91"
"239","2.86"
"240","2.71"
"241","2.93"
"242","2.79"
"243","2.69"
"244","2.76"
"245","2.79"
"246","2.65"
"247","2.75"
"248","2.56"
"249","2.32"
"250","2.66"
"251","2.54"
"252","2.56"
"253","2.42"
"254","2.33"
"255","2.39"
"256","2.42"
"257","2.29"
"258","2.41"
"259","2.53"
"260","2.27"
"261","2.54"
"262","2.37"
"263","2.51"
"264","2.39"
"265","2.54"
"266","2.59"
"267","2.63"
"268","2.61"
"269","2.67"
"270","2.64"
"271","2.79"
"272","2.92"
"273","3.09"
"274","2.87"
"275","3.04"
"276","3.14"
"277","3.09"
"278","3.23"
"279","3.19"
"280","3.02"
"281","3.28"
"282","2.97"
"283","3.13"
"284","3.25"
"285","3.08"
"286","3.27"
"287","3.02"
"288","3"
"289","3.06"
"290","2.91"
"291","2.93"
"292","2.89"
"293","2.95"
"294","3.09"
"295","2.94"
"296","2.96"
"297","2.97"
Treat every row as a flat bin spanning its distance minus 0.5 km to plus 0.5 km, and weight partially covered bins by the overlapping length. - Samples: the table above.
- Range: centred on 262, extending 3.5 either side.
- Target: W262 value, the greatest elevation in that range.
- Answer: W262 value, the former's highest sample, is 2.54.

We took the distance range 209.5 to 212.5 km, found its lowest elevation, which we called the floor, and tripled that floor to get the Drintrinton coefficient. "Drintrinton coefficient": 7.14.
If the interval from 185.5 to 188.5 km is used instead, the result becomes 7.32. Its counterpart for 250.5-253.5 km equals 7.26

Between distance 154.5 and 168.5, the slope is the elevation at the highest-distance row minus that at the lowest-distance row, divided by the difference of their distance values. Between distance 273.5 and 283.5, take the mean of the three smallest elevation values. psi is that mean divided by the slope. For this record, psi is 1920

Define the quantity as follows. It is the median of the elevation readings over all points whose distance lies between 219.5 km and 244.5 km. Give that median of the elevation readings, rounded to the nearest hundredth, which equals 2.86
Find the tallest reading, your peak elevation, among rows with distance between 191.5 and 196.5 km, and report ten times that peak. 28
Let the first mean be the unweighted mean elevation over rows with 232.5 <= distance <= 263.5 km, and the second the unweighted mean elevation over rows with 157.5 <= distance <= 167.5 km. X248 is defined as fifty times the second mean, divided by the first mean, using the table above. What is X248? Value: 38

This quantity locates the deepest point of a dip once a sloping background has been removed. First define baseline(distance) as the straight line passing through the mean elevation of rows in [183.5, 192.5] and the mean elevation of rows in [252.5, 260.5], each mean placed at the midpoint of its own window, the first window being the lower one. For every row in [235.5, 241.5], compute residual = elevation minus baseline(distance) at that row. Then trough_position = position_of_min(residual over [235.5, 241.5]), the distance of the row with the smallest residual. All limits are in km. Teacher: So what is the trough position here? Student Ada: 240 km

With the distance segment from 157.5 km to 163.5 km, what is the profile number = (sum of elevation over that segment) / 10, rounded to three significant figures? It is 1.17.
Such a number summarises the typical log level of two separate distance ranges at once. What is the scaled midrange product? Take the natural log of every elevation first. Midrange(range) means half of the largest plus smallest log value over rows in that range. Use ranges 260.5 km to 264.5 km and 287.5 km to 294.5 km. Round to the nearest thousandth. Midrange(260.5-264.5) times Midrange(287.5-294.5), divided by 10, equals 0.098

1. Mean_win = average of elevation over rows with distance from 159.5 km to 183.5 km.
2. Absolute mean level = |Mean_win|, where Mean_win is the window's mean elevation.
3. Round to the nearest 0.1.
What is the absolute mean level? 2.1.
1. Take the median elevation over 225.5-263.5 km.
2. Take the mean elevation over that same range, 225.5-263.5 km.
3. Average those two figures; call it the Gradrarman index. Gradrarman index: 2.70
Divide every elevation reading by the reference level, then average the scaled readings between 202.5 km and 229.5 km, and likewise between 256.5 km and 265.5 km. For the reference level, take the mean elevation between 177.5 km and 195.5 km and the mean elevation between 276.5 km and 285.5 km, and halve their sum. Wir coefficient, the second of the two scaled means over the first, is 0.93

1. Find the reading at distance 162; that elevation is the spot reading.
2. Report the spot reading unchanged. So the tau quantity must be 2.1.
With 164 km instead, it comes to 2.08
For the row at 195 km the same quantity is 2.49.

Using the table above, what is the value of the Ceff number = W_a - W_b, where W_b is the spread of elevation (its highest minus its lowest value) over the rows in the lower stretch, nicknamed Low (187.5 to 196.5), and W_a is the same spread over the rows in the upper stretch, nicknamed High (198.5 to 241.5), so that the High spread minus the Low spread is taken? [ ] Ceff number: 0.55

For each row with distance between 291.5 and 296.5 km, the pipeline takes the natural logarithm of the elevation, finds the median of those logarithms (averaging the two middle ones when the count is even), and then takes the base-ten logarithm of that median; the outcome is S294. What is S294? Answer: 0.034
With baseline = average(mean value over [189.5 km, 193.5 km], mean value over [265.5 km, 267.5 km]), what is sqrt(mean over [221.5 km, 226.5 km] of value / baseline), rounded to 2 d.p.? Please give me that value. 1.04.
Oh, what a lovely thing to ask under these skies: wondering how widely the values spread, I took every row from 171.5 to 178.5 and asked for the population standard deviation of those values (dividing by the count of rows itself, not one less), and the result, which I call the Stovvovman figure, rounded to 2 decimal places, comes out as 0.13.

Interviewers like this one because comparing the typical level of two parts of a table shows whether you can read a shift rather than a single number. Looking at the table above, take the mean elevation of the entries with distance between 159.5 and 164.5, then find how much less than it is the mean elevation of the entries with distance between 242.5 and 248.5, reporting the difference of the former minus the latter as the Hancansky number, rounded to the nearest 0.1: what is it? -0.7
